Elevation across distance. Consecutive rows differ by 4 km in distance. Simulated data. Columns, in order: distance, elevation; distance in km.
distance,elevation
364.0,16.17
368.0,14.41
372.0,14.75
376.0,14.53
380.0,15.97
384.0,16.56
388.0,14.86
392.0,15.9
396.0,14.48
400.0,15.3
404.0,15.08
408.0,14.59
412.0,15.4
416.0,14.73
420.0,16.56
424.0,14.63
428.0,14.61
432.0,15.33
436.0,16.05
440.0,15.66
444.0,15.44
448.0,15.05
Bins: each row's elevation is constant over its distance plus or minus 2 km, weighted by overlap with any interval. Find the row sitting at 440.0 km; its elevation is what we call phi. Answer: 15.66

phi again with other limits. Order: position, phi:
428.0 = 14.61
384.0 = 16.56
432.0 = 15.33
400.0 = 15.3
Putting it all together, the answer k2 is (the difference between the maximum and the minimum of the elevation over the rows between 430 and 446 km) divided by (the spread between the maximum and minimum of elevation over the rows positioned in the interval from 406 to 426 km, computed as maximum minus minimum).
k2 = 0.4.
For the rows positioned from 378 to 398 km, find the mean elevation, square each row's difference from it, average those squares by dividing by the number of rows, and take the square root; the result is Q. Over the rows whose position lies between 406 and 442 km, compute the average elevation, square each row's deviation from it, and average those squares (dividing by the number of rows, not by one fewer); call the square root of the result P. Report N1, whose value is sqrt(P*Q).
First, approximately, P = 0.67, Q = 0.77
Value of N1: 0.7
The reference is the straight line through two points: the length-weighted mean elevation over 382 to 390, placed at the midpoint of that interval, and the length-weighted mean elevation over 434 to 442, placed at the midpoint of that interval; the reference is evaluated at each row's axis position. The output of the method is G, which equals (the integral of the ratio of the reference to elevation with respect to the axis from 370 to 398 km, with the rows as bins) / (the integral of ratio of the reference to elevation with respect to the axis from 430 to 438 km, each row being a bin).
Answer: 3.6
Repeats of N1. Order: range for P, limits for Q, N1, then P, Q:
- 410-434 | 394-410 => 0.5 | 0.68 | 0.34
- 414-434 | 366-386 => 0.8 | 0.74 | 0.86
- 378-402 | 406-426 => 0.7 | 0.71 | 0.75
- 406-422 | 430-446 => 0.5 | 0.78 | 0.28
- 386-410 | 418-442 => 0.6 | 0.48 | 0.71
